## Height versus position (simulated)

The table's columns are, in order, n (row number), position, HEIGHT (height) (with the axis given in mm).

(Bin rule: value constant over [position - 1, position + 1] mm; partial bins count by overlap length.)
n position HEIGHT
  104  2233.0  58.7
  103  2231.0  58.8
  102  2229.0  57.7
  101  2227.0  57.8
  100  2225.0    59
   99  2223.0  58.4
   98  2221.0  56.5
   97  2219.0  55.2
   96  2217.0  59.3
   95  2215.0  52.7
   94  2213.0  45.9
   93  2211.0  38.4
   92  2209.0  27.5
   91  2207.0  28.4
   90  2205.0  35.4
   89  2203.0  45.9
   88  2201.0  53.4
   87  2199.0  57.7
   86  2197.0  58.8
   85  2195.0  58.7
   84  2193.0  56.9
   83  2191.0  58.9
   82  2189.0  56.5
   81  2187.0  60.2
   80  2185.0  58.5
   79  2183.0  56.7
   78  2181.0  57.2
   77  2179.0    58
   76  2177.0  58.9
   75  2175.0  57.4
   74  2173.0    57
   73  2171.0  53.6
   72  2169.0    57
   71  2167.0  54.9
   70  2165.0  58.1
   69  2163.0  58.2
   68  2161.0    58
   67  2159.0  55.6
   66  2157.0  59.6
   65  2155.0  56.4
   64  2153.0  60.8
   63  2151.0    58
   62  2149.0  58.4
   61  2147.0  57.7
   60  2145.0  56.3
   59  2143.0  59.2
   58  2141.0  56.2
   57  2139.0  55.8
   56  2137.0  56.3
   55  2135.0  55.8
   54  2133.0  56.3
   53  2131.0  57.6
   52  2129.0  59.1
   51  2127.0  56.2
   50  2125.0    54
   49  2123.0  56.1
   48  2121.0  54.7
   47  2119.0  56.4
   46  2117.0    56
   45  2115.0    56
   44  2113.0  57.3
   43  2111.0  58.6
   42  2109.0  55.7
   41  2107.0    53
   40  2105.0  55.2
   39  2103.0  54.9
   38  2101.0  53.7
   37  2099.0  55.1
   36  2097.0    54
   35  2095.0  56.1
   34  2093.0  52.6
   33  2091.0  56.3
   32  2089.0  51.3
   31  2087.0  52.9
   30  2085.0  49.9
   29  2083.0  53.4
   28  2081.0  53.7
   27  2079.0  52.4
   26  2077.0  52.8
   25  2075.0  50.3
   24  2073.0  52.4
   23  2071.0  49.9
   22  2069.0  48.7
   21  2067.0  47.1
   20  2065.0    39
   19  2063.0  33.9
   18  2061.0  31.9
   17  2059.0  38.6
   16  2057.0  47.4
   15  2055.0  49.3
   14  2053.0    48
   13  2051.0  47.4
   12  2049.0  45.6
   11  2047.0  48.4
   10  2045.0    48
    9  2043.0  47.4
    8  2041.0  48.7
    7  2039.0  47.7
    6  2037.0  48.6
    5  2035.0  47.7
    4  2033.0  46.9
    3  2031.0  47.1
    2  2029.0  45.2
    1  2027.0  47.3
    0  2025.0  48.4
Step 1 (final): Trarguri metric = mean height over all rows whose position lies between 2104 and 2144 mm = 56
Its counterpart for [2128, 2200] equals 58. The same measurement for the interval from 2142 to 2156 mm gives 58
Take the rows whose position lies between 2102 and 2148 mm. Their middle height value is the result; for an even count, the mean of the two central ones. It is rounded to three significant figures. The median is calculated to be 56.2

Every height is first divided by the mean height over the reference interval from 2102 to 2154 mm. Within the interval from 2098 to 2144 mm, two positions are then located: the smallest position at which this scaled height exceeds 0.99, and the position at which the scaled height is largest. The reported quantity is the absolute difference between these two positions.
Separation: 32 mm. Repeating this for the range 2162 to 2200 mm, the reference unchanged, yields 24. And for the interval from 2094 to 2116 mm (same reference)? 16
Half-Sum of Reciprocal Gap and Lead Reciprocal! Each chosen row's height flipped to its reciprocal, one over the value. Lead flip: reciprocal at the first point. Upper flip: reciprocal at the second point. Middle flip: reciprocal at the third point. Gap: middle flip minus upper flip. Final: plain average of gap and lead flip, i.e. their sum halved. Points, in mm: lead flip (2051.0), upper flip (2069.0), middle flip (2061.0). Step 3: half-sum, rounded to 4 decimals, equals 0.0160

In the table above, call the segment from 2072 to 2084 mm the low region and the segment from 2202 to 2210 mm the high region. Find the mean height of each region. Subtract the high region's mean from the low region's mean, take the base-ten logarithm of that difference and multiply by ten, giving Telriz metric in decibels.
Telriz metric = 13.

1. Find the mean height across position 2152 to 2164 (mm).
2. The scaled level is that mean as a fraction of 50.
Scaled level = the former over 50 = 1.16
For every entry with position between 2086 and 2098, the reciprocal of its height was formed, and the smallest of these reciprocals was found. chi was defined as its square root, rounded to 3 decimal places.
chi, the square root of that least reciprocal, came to 0.133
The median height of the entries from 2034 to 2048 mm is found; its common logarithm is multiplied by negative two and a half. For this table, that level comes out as -4.20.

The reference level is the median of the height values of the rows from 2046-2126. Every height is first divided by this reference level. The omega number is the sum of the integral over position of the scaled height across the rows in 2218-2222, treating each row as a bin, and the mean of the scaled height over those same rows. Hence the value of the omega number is 5.28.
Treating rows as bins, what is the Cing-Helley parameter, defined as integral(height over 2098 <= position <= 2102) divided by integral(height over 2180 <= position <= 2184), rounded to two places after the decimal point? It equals 0.96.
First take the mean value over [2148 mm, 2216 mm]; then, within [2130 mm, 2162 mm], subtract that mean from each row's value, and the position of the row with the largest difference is 2153.0 mm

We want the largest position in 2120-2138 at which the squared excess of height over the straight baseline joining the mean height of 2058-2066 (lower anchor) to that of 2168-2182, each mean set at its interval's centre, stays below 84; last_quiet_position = 2137.0 mm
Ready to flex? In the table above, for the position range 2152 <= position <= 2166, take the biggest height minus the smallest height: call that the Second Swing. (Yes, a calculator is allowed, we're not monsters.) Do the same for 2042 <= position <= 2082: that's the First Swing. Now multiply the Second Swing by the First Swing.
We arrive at 113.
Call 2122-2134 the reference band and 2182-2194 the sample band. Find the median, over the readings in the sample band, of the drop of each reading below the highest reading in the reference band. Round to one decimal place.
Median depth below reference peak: 1.4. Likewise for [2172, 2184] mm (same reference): 1.8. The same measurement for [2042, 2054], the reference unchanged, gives 11.4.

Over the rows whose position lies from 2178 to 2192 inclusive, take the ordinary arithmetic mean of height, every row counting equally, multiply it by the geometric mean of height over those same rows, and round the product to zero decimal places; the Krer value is 3363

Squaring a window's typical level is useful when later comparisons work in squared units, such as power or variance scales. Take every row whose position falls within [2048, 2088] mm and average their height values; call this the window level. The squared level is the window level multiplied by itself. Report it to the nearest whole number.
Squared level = 2231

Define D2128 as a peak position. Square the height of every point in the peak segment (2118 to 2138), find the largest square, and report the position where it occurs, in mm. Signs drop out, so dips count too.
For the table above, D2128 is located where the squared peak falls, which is 2129.0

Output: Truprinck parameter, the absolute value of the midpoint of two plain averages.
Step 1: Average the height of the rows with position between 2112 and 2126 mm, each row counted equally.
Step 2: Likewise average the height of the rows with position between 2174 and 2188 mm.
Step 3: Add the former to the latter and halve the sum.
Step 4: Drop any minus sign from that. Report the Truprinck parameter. 57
